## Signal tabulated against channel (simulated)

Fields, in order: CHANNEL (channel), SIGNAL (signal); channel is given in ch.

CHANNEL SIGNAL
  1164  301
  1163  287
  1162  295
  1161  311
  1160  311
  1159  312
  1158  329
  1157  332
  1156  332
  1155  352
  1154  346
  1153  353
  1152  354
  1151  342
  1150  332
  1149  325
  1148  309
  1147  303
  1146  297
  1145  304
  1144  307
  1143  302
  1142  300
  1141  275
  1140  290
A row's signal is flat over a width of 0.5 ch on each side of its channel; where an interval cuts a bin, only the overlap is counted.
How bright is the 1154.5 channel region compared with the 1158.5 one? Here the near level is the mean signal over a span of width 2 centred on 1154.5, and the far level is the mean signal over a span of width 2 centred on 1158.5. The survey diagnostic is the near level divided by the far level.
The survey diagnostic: 1.09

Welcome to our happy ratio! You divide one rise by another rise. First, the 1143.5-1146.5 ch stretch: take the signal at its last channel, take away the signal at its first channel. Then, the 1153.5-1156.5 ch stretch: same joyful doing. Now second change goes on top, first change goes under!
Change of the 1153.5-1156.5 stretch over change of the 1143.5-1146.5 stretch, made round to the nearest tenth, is 1.4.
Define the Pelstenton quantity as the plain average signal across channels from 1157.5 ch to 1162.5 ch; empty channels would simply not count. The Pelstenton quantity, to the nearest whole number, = 312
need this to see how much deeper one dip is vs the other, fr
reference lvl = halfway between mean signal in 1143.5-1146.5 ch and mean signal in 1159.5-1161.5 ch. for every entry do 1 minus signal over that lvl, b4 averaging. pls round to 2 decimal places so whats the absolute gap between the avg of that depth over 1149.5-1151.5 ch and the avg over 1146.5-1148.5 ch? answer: 0.10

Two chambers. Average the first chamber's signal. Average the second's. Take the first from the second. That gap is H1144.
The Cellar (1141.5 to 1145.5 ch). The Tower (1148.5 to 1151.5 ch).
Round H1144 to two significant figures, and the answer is 30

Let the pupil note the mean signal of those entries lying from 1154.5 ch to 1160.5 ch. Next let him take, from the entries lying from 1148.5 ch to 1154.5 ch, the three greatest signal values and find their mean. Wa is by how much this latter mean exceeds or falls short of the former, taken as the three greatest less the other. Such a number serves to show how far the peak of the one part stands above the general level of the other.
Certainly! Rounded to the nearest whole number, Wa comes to 23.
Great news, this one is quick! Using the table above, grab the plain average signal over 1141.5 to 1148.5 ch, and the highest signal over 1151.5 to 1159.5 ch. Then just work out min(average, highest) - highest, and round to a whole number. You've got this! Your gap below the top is -51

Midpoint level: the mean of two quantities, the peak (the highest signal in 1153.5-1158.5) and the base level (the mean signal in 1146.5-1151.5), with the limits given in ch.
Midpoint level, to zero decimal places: 337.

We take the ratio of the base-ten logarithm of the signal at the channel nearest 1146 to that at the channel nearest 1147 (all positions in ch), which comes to 1.00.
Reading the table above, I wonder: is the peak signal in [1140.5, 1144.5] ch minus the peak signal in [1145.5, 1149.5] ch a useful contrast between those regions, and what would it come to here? -18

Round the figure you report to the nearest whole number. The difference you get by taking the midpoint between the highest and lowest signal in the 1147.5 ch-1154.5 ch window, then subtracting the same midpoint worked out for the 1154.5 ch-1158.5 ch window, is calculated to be -9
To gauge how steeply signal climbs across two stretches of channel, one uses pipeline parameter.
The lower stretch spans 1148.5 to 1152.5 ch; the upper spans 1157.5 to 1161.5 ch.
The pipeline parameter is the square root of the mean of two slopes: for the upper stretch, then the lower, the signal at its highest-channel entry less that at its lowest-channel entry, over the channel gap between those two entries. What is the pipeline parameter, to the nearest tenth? 1.4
